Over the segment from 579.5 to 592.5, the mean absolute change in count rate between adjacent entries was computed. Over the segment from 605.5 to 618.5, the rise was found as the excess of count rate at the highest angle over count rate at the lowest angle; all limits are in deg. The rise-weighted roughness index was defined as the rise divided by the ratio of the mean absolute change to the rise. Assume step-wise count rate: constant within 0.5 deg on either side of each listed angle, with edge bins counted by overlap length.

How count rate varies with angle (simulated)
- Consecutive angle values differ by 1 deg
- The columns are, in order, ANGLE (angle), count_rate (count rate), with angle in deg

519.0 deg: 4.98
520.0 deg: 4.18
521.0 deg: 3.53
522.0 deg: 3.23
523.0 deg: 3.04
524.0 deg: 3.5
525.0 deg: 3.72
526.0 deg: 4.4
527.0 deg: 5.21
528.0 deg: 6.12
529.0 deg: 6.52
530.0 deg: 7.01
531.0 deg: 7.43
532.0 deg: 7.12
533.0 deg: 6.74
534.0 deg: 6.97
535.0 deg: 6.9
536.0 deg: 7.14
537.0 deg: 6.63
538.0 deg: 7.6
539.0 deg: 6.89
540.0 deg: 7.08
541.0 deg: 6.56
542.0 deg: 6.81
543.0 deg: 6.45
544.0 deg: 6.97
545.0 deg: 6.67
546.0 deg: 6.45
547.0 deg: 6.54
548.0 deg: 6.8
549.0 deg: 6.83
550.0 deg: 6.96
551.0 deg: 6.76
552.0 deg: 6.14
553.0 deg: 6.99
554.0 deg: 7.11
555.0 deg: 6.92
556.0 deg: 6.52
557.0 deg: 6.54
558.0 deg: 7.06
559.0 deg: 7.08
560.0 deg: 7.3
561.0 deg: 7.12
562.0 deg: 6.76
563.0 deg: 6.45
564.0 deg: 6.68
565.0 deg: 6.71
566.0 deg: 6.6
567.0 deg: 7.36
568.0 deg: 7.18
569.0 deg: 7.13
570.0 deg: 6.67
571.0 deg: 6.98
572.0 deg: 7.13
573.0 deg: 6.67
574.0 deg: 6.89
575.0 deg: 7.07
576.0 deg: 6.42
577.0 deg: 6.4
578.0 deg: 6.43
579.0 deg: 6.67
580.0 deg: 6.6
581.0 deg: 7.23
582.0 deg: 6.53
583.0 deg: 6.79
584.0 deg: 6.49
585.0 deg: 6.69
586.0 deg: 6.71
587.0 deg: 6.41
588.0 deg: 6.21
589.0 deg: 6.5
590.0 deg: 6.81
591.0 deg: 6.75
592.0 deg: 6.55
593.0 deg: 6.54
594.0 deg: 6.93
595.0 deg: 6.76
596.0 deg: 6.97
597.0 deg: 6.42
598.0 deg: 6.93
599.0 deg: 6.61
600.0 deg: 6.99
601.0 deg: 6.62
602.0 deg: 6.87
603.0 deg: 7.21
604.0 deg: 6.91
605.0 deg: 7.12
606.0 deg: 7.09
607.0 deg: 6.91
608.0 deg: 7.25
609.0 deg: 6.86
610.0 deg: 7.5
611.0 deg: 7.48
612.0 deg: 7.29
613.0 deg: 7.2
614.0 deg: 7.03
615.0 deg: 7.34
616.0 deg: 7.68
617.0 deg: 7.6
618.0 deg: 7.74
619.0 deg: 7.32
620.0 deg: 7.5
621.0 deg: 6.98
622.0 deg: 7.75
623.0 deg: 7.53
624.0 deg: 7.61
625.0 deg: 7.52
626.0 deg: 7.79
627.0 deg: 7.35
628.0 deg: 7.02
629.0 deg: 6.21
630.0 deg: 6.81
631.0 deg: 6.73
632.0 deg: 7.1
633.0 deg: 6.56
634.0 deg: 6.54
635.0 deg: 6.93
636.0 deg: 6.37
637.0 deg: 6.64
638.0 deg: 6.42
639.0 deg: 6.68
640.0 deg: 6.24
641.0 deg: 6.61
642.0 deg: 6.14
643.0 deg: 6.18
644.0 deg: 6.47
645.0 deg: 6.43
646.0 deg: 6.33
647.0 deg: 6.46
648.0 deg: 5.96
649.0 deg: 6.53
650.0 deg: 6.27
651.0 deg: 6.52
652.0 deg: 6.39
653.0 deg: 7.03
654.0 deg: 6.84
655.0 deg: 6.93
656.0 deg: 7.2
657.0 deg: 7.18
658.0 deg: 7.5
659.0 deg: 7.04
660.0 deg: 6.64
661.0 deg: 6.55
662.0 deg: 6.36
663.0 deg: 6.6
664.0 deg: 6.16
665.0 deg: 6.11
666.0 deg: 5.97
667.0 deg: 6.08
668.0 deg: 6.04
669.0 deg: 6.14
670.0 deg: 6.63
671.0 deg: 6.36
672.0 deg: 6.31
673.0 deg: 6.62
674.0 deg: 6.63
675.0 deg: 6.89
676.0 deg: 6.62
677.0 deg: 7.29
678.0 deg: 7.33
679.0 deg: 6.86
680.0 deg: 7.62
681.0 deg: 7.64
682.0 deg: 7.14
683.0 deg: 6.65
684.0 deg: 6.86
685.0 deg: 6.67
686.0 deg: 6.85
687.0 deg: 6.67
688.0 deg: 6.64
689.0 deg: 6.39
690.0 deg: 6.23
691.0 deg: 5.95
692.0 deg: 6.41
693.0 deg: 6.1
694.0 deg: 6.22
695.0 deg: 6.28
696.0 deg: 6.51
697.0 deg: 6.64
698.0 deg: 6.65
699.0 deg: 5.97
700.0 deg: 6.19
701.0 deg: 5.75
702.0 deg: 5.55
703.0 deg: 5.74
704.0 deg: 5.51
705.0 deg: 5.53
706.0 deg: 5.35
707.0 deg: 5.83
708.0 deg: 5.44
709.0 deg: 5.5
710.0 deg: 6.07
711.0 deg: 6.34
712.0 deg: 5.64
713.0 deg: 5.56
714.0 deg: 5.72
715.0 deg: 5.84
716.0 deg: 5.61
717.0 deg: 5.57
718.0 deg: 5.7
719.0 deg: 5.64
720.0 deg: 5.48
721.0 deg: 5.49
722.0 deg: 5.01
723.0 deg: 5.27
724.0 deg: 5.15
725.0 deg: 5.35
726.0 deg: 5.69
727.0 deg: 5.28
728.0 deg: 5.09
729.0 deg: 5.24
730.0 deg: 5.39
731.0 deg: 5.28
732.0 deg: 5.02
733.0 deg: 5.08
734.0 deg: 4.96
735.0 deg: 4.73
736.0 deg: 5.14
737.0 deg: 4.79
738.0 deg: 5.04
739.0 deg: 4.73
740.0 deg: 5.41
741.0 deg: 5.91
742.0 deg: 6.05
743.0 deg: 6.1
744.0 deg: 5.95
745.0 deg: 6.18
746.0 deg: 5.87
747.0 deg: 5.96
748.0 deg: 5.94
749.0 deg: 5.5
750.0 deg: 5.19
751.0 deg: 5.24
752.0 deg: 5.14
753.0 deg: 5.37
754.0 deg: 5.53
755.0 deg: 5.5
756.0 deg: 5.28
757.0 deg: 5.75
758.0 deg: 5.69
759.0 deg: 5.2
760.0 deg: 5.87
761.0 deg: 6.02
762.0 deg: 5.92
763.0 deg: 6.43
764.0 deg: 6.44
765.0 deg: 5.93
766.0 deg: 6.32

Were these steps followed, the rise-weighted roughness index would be 1.5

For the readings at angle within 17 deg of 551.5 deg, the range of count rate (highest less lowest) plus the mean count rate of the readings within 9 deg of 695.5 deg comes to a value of 7.6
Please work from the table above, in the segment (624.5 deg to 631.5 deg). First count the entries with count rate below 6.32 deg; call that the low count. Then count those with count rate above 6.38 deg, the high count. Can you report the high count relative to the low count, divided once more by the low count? 6.0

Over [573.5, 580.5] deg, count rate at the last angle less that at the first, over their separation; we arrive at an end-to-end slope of -0.05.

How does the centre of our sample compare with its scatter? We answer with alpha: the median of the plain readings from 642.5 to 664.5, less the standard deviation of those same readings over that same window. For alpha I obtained 6.14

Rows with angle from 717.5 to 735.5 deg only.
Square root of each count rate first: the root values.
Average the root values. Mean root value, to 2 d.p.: 2.29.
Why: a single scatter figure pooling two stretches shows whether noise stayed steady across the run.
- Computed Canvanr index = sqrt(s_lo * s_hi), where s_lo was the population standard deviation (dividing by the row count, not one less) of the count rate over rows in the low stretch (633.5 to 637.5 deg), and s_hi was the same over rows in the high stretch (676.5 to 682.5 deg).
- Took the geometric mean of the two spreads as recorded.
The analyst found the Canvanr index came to 0.234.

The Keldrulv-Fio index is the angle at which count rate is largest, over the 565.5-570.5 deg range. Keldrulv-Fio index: 567.0 deg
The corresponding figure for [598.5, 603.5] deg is 603.0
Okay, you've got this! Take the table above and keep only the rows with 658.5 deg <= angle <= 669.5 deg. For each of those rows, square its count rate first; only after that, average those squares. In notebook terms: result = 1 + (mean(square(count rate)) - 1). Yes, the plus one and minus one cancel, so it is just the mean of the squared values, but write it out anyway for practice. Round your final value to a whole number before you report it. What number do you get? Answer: 40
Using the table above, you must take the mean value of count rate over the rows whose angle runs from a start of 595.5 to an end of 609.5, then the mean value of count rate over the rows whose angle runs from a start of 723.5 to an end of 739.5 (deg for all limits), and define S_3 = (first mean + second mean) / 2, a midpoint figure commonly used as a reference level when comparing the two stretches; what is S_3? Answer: 6.0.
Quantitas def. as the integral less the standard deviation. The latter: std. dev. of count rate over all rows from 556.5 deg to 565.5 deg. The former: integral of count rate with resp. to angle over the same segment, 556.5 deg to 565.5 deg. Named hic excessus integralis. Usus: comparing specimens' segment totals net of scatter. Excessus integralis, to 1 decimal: 61.4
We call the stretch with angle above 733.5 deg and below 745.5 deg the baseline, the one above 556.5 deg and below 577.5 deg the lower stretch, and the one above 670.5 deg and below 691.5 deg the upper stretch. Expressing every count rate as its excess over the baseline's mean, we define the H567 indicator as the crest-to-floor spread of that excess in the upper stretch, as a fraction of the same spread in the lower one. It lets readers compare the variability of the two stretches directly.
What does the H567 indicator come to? 1.76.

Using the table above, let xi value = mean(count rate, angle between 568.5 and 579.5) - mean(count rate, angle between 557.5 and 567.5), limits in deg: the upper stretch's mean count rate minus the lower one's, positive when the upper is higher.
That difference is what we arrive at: -0.1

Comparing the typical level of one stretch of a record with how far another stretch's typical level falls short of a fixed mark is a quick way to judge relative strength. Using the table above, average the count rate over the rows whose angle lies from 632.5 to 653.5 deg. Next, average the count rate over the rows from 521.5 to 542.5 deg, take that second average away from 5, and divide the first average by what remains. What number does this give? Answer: -6.3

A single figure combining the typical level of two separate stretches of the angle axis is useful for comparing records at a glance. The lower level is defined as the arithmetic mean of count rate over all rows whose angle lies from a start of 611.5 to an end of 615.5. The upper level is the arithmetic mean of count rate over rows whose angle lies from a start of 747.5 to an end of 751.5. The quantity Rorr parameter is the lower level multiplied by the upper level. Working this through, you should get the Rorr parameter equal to 39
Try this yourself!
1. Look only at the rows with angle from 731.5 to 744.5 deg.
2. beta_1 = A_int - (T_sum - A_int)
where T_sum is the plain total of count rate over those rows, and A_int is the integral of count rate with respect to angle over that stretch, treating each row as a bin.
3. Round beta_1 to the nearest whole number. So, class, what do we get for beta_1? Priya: 69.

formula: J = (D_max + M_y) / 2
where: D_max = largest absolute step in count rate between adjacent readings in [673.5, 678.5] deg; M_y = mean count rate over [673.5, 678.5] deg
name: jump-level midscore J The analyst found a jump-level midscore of 3.81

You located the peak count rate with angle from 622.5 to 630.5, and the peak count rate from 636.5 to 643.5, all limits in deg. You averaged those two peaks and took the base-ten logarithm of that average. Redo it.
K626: 0.859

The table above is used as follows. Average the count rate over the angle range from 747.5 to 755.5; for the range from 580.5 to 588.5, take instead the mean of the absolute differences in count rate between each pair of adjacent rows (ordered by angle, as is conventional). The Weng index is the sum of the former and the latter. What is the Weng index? 5.7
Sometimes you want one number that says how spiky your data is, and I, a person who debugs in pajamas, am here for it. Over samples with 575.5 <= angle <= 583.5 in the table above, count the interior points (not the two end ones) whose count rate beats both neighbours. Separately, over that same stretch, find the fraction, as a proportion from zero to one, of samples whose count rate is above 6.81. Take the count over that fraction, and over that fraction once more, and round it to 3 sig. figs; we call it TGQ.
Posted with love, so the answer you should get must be 128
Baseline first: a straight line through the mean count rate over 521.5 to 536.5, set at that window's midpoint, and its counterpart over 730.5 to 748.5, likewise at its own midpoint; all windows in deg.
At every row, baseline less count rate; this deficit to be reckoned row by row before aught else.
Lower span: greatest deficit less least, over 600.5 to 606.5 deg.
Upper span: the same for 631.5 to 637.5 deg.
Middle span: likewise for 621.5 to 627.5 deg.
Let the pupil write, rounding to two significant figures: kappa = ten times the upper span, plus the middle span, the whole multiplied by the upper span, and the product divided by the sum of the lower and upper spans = 4.2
